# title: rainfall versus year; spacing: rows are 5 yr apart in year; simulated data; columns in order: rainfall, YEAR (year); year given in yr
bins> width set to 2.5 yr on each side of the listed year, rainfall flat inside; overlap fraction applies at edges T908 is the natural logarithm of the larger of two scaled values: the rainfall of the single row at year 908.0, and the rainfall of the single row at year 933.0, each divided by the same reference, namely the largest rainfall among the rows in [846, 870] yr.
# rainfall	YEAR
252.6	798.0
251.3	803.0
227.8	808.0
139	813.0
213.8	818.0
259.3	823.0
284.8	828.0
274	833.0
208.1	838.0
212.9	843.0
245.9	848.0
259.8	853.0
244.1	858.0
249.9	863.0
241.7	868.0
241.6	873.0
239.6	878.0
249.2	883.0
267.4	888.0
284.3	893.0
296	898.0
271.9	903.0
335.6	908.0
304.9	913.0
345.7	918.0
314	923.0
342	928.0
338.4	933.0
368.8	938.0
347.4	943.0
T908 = 0.26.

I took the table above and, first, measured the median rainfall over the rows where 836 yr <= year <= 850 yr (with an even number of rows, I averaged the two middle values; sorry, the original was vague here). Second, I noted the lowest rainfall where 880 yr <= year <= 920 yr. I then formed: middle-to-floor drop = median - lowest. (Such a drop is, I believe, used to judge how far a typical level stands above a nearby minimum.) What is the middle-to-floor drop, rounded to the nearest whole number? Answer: -36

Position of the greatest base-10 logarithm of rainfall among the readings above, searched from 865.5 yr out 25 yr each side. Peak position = 888.0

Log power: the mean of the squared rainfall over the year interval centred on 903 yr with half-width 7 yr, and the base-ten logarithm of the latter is 4.96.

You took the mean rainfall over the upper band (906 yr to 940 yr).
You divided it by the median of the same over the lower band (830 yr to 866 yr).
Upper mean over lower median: 1.36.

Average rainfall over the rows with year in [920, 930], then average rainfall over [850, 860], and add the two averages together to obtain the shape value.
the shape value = 580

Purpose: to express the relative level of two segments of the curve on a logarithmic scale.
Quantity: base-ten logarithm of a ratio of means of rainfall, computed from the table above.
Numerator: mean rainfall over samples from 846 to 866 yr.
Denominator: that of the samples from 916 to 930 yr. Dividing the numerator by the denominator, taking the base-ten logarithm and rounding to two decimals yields -0.13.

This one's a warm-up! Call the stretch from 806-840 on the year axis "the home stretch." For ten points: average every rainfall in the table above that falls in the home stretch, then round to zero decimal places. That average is 230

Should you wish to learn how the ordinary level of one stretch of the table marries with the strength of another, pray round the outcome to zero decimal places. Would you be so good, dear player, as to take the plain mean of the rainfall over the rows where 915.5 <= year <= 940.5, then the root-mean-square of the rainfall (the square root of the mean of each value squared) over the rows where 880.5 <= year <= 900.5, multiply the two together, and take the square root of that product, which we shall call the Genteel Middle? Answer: 306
